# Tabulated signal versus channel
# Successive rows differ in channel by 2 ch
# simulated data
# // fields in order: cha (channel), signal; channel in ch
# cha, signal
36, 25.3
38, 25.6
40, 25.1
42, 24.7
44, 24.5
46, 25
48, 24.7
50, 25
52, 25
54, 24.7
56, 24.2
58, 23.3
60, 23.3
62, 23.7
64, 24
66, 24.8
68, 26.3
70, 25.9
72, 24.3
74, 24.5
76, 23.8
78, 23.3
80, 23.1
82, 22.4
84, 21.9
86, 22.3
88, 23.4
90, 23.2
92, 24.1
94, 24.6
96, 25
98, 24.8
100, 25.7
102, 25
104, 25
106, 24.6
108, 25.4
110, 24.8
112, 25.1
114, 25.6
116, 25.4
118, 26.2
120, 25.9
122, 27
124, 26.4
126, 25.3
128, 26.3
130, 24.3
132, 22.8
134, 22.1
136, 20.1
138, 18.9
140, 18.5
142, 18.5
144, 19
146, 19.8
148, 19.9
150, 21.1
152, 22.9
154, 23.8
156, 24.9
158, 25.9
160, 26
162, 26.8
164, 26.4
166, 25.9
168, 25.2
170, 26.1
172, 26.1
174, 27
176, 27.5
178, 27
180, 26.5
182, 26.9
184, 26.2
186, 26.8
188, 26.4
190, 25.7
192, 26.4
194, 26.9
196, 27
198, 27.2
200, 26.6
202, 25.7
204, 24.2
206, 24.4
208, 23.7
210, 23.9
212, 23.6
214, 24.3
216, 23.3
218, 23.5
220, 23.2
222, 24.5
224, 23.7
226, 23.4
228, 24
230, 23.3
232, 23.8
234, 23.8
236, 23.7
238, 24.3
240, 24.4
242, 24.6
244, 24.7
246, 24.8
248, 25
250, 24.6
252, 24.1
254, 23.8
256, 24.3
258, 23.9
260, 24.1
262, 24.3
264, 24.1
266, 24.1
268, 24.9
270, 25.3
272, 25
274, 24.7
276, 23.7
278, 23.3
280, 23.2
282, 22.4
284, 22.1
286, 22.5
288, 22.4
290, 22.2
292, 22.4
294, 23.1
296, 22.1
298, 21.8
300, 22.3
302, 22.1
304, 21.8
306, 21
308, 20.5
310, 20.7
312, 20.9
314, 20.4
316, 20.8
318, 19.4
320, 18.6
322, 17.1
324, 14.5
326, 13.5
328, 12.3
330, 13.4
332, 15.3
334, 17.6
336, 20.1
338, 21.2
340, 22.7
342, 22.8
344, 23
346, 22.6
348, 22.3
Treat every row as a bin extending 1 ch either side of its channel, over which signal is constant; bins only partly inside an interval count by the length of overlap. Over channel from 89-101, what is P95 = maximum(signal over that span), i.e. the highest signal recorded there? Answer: 25.7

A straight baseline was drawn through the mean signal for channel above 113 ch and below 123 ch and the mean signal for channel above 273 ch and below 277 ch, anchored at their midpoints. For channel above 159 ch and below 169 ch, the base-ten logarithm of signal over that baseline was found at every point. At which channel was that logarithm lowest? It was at 168 ch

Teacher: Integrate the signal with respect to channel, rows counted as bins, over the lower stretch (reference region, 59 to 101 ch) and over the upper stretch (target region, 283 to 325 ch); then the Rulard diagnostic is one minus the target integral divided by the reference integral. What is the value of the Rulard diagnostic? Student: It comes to 0.130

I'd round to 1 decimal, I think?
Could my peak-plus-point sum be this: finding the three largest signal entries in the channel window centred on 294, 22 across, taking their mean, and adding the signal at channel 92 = 46.8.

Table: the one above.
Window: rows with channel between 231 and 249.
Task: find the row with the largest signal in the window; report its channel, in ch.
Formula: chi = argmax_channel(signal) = 248 ch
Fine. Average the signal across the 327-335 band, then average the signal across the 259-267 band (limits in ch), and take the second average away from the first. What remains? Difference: -9.5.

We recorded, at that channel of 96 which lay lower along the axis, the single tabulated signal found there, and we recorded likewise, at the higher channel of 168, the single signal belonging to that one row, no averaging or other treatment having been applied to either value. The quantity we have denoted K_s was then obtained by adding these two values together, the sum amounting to 50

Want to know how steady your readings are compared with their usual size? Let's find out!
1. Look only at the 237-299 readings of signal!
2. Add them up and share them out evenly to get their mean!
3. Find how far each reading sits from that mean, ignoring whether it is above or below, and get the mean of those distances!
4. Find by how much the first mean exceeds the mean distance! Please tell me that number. 23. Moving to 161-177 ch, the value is 26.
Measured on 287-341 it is 17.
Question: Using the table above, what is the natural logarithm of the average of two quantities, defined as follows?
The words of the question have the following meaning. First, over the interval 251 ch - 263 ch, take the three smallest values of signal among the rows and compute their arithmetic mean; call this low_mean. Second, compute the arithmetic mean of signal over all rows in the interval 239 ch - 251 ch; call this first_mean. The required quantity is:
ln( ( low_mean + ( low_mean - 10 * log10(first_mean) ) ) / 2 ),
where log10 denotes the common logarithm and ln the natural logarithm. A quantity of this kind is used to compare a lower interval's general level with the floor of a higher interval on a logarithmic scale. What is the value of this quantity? 2.83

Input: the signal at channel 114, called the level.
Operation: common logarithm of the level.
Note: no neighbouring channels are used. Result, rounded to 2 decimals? 1.41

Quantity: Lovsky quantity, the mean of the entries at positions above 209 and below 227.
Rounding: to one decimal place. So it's 23.7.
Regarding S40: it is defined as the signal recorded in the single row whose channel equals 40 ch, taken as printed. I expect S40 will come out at 25.1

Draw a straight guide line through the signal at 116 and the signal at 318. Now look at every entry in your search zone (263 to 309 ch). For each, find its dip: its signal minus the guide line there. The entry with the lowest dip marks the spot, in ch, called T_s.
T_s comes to 308 ch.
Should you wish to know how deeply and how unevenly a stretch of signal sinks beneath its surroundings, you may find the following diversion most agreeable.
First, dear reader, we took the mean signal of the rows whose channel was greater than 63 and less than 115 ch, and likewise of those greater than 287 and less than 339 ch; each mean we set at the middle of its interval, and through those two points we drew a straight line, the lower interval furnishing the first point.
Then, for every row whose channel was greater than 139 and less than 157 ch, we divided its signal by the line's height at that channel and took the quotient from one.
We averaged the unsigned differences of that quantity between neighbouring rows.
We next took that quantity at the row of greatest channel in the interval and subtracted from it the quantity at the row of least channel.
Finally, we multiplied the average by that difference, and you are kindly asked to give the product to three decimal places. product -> -0.011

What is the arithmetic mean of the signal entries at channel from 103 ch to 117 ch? 25.1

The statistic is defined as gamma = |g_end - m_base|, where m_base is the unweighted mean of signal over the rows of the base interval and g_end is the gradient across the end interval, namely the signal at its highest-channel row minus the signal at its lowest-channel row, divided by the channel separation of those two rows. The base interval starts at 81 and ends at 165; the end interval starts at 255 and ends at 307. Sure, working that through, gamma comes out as 23.8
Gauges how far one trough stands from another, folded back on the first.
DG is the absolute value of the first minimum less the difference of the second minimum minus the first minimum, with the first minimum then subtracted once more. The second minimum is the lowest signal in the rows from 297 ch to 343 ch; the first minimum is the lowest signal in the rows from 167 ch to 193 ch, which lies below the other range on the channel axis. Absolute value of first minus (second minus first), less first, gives 13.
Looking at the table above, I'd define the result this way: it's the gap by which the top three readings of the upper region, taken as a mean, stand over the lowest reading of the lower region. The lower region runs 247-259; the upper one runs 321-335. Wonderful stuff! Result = -7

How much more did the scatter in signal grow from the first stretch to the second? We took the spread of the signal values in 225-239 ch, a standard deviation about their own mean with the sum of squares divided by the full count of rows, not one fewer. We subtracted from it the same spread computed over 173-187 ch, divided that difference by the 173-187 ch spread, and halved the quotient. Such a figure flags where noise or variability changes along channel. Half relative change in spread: -0.09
